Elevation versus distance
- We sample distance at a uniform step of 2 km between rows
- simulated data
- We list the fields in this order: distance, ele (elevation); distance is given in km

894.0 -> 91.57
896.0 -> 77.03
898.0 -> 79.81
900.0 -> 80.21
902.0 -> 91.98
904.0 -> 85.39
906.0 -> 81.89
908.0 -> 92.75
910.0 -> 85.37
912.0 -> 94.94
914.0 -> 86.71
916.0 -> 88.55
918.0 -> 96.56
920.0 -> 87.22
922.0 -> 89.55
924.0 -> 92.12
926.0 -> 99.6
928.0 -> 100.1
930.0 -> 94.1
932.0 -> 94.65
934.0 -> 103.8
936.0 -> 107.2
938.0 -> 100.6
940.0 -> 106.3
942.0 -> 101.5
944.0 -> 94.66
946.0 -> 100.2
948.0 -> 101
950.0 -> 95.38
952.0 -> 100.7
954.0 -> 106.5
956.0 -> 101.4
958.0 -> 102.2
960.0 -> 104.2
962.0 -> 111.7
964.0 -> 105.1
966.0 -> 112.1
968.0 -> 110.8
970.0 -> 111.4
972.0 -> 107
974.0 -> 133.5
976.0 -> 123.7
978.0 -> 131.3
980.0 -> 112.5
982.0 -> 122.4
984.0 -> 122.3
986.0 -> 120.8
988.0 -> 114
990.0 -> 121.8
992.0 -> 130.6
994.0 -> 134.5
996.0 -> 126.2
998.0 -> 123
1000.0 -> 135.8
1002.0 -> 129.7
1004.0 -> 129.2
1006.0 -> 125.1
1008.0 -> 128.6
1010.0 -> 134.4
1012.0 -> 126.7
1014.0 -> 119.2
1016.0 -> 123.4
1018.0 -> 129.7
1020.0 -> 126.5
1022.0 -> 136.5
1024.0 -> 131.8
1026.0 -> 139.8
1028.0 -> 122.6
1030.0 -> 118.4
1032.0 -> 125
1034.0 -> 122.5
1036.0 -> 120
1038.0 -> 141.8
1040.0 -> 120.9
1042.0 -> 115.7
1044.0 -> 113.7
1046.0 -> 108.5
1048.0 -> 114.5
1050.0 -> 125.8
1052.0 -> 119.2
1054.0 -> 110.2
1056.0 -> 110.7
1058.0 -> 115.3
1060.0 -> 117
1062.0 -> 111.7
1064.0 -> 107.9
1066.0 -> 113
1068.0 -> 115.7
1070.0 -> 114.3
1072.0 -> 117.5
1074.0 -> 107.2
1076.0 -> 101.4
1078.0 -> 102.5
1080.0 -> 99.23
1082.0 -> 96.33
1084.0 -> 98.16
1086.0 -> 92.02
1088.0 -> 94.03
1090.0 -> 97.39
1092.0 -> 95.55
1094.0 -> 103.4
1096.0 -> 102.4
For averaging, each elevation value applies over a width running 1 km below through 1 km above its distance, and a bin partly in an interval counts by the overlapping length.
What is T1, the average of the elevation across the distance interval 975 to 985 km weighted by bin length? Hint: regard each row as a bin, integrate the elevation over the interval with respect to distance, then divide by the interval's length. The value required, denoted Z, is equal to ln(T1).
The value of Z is 4.81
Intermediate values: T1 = 122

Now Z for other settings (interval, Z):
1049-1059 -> 4.76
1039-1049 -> 4.74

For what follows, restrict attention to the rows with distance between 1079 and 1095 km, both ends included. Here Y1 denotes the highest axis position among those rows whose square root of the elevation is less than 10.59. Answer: 1094.0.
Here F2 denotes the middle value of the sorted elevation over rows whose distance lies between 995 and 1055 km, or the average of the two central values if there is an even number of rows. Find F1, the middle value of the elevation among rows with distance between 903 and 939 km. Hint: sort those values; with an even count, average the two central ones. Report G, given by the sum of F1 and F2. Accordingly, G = 218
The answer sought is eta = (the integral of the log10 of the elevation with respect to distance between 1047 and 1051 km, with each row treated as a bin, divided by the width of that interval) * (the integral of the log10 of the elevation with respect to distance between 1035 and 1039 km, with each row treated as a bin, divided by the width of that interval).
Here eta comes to 4.40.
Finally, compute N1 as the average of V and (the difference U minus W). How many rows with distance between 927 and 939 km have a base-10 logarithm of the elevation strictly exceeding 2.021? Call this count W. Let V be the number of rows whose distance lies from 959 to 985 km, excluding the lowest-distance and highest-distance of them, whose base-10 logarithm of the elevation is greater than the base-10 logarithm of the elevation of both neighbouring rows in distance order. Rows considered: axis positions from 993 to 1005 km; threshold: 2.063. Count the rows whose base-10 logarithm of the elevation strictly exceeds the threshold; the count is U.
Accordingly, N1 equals 5.5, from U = 6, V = 6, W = 1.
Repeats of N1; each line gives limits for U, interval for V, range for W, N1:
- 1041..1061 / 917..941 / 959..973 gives 0.0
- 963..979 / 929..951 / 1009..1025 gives -1.0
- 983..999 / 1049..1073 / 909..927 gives 4.5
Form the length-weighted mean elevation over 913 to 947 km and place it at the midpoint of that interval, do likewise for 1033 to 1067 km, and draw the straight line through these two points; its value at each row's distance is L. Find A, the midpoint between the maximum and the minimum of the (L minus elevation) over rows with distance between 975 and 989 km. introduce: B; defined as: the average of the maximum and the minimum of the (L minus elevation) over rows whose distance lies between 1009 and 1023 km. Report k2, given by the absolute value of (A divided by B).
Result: 1.0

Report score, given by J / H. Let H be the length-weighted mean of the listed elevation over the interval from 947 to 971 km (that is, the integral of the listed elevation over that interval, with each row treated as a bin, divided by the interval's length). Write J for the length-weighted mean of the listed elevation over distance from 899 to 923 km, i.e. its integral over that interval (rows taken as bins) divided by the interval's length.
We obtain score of 0.84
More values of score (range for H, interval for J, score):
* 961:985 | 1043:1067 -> 0.97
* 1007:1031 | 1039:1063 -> 0.90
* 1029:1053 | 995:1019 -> 1.06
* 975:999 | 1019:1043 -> 1.03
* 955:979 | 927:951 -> 0.89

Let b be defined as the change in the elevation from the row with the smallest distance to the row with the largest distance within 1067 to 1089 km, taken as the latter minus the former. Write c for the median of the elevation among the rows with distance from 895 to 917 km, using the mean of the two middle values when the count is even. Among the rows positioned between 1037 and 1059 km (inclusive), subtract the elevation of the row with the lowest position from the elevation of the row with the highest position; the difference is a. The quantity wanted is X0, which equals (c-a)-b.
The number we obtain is 134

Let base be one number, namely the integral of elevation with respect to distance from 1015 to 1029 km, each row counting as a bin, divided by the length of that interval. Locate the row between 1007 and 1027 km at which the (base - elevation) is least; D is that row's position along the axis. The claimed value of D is 1026.0 km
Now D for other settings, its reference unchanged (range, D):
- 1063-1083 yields 1072.0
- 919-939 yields 936.0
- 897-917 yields 912.0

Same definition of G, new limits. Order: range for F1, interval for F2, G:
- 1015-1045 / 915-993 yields 228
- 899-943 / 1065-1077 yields 207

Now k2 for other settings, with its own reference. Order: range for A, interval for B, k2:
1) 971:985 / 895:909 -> 2.4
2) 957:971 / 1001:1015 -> 0.3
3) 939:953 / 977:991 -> 0.1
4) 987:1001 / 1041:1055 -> 33.2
